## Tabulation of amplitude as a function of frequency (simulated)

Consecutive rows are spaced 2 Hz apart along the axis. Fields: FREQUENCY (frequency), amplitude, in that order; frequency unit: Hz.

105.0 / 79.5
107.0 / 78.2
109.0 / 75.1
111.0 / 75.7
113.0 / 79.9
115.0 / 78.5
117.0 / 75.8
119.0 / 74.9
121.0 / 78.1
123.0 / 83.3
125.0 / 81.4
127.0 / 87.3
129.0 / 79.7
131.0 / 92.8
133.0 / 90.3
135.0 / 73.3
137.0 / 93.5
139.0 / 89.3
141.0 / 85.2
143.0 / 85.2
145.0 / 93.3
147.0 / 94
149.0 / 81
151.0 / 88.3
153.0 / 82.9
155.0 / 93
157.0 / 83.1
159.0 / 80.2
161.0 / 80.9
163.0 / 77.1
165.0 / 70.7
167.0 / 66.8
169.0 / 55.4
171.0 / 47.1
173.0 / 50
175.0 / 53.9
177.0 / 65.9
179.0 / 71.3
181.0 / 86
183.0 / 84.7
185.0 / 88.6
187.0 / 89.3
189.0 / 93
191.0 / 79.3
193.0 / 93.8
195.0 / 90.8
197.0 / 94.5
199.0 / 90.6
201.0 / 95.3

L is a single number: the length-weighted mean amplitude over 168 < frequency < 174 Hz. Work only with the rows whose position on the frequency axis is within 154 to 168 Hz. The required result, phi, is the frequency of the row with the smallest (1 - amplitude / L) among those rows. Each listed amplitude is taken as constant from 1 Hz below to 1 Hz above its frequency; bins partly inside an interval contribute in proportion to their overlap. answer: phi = 155.0 Hz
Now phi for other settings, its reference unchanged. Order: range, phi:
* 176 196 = 193.0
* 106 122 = 113.0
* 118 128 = 127.0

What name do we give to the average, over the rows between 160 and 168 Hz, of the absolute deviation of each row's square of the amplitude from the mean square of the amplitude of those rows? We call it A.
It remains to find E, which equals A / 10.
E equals 76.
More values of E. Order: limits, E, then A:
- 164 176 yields 91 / 914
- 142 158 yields 80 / 799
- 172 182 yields 144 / 1435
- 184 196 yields 60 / 599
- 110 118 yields 27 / 268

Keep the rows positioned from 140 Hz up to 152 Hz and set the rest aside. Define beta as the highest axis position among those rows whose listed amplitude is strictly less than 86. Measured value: 149.0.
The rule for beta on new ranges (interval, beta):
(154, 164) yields 163.0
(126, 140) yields 135.0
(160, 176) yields 175.0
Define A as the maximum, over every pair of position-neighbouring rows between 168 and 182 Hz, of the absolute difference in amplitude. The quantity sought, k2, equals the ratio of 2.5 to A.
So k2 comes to 0.170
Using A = 14.7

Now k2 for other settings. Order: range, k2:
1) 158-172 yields 0.219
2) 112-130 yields 0.329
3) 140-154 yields 0.192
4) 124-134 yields 0.191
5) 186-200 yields 0.172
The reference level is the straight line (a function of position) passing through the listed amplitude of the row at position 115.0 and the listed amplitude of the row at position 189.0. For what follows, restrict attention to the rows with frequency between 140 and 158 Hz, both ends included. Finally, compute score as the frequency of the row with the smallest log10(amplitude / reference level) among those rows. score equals 149.0 Hz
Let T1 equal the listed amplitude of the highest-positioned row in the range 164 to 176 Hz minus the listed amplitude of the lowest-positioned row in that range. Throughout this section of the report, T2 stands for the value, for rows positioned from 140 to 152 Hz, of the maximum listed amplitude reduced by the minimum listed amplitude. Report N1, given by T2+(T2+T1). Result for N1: 9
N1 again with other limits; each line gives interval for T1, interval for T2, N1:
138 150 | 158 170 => 43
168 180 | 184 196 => 45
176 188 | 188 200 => 54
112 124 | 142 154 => 29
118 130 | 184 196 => 34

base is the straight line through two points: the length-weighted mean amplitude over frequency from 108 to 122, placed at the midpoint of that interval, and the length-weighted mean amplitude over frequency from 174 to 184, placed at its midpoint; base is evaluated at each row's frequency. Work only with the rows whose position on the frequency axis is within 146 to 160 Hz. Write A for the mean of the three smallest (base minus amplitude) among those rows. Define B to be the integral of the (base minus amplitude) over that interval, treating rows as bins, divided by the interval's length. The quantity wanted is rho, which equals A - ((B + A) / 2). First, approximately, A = -17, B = -12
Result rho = -2.8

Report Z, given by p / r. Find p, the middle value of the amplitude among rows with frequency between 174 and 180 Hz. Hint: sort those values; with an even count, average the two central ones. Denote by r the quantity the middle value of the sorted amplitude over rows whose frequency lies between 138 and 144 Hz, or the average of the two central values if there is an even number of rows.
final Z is 0.77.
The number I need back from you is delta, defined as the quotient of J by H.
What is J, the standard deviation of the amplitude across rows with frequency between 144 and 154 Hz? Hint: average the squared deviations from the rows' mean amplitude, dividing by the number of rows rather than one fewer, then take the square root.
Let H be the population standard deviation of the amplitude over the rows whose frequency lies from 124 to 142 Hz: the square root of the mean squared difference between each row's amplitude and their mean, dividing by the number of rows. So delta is 0.84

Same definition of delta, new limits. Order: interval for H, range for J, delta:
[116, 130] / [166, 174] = 1.87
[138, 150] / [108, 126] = 0.60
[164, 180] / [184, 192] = 0.56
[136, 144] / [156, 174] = 3.82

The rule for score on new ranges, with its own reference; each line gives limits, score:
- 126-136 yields 135.0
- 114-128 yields 119.0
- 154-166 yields 165.0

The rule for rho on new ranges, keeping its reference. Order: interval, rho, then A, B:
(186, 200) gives -1.8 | -22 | -19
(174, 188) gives -5.6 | -16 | -5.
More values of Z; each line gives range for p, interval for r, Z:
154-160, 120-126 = 1.02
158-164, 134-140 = 0.90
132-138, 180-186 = 1.05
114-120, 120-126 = 0.93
